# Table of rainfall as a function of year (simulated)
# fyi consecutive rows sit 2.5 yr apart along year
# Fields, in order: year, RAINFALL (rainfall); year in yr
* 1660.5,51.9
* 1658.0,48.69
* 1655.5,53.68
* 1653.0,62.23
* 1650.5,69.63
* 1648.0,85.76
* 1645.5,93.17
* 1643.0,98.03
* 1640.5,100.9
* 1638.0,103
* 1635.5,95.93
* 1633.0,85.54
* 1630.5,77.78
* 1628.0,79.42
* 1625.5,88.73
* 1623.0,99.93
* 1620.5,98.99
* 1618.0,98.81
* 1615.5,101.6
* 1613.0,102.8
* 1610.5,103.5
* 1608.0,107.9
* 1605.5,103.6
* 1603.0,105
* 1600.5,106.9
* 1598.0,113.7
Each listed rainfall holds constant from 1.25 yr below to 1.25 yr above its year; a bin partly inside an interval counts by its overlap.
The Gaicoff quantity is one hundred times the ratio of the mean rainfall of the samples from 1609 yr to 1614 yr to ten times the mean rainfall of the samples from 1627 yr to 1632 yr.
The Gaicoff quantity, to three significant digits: 13.1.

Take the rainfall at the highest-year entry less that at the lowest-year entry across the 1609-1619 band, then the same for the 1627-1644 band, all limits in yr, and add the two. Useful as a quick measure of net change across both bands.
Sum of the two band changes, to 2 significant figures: 14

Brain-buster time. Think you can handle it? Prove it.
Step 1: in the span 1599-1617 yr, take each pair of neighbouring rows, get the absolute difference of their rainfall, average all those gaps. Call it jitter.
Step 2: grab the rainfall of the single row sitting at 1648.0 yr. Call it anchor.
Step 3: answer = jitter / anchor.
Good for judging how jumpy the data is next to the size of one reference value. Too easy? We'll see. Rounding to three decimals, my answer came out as 0.027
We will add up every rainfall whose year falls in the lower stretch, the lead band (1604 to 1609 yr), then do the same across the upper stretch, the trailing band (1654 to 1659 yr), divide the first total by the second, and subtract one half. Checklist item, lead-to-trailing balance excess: 1.6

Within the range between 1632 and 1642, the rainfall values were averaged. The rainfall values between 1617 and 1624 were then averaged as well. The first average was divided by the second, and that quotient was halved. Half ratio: 0.49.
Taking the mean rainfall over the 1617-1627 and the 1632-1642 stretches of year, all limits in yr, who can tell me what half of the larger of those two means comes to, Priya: 48.3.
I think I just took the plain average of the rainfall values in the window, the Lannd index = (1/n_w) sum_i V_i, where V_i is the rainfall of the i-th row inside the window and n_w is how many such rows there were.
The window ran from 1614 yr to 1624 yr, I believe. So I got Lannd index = 100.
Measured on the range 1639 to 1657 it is 80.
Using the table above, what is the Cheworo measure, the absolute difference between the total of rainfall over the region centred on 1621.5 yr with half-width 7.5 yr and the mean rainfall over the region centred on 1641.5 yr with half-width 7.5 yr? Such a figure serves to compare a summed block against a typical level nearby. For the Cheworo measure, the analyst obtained 471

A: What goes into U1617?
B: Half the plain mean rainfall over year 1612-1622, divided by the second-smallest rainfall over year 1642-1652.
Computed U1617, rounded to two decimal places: 0.59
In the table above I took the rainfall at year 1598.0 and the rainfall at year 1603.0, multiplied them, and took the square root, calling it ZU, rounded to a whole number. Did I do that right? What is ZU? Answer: 109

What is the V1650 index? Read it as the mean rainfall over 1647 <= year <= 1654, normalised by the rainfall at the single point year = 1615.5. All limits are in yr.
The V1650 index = 0.71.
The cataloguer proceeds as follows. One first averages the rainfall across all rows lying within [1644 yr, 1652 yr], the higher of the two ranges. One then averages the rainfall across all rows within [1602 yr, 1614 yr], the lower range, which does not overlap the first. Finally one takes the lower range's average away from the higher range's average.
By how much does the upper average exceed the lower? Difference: -22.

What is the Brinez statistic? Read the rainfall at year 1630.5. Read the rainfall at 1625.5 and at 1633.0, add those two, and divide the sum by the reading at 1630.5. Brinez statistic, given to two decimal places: 2.24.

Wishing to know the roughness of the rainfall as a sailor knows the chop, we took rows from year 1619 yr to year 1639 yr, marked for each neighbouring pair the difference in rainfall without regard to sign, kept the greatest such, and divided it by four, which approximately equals 2.80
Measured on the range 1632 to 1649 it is 2.60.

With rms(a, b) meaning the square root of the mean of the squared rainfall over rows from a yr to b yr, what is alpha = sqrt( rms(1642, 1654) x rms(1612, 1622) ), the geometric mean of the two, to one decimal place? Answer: 91.3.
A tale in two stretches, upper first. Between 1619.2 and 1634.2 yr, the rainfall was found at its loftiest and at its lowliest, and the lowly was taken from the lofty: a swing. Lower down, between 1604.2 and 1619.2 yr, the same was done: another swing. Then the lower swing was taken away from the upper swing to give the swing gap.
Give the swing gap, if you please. 13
